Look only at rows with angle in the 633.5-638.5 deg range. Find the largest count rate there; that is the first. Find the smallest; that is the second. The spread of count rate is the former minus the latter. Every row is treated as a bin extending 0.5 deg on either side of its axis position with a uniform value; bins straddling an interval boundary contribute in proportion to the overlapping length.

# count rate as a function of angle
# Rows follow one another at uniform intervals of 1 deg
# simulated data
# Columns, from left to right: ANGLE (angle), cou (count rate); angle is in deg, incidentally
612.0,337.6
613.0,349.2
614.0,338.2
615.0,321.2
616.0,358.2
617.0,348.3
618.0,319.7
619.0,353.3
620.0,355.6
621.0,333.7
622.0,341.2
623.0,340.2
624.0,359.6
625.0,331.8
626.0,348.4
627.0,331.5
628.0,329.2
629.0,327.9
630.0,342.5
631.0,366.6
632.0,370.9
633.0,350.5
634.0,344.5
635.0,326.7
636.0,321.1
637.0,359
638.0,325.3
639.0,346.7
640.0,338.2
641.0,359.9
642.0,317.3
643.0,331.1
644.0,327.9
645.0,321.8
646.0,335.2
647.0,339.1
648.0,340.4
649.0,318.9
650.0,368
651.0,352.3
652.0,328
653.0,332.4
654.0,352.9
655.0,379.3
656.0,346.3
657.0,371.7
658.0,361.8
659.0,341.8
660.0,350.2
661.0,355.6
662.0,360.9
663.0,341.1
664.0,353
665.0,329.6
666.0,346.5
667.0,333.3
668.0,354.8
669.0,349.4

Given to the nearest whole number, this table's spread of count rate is 38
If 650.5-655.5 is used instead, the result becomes 51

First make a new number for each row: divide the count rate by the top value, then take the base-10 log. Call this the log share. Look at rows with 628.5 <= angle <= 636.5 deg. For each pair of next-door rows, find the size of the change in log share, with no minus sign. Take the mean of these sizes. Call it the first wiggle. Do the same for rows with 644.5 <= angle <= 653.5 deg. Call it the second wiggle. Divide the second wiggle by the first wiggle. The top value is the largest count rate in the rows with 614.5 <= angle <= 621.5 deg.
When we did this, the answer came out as 1.29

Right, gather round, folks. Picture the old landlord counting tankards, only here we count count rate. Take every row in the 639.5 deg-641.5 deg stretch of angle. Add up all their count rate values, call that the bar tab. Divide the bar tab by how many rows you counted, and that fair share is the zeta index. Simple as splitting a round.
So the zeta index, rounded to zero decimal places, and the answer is 349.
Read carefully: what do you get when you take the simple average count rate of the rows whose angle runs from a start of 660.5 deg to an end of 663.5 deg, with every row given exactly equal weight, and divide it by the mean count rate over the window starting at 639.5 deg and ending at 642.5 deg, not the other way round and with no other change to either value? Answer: 1.04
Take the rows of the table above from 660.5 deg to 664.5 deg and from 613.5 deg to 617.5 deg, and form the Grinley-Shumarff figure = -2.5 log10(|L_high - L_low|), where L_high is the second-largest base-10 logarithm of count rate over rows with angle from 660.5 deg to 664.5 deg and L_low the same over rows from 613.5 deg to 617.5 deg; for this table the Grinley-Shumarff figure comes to 5.11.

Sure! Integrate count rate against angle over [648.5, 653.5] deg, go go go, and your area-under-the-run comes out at 1700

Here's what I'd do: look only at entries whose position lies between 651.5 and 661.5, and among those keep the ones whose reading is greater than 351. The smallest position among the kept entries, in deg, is 654.0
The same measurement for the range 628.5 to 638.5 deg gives 631.0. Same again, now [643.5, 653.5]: 650.0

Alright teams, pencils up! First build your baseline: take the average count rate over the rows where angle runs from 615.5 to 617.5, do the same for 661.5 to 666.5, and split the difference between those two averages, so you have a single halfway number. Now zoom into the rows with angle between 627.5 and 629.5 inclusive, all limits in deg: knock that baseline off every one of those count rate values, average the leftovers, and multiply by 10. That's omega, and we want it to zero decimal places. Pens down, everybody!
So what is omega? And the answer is -212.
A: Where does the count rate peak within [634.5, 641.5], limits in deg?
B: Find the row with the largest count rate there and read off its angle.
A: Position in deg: 641.0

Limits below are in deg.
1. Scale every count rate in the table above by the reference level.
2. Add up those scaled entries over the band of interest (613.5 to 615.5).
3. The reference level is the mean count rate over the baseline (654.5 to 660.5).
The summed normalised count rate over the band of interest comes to 1.84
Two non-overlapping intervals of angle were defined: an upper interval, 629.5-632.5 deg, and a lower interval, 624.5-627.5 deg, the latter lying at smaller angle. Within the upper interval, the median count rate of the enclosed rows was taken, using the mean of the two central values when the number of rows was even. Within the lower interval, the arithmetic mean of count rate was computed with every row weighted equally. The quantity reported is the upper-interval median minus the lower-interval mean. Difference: 29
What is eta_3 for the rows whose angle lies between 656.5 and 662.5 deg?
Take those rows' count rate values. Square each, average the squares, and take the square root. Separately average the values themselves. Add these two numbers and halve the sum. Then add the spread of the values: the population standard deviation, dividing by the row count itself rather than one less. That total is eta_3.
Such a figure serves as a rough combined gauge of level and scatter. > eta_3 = 366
